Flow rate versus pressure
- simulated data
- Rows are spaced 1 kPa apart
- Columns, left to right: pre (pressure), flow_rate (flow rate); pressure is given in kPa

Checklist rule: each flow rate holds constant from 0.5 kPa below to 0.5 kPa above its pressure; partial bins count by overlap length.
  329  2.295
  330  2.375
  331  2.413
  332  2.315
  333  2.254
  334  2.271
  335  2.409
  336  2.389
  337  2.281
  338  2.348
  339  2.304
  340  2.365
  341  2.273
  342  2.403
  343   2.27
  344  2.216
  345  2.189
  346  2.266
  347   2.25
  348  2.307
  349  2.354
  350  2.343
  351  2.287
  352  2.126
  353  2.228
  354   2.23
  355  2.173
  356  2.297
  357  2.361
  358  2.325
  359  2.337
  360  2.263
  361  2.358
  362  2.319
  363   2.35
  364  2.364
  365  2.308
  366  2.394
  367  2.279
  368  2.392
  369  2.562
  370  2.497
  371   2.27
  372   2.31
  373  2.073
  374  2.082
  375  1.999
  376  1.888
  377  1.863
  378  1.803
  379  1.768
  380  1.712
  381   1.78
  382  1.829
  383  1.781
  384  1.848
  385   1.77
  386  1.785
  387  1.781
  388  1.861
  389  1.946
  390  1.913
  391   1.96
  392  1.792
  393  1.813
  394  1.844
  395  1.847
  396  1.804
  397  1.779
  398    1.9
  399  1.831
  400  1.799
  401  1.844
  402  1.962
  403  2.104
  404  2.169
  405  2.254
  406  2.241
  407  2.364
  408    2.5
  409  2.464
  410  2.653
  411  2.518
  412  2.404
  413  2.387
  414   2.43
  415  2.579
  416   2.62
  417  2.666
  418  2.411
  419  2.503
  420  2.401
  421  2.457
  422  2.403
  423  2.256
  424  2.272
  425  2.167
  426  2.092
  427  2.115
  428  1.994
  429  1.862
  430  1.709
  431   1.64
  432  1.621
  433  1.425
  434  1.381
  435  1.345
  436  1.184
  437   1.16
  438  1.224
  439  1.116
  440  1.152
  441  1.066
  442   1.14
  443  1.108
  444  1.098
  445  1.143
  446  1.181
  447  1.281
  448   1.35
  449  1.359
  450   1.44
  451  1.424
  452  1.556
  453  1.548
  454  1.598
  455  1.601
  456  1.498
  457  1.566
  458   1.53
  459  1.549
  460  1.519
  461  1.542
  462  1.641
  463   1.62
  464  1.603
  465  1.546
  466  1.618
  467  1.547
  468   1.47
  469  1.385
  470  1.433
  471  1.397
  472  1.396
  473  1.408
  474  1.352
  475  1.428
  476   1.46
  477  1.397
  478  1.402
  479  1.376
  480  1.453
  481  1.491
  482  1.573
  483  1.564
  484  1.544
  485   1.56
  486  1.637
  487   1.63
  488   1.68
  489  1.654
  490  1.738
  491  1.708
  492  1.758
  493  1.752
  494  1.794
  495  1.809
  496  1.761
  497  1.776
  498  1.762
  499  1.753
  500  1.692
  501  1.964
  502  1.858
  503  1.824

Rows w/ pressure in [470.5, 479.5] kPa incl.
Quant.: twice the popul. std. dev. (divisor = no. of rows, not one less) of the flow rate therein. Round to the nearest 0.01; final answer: 0.06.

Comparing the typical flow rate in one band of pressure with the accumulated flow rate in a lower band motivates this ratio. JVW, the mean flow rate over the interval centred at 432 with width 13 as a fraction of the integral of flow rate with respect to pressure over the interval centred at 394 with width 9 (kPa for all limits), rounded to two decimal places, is 0.10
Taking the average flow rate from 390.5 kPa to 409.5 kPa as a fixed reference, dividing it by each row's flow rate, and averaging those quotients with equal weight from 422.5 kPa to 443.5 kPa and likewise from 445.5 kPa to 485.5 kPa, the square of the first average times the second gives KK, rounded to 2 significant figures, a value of 2.6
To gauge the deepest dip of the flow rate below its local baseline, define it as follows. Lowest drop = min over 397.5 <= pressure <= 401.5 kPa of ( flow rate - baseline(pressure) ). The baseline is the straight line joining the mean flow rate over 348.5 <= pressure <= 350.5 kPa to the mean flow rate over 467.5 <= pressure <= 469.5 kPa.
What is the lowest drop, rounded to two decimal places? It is -0.16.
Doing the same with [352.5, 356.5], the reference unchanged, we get -0.13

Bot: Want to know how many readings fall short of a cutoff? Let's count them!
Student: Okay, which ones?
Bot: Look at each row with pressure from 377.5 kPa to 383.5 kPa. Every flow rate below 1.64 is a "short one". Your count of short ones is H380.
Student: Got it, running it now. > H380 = 0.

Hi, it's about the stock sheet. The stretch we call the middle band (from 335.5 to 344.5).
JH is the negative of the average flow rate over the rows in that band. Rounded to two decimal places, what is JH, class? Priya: -2.32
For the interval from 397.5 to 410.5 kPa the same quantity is -2.16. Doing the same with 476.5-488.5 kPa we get -1.53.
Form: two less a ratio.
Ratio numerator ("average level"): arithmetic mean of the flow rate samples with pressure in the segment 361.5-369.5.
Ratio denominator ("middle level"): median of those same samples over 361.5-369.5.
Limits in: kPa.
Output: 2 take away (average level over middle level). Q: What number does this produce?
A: 0.99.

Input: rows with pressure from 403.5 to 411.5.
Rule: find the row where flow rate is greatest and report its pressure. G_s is 410 kPa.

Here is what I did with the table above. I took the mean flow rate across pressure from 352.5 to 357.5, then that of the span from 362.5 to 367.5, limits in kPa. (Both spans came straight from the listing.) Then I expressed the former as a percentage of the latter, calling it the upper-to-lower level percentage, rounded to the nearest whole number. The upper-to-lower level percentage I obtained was 97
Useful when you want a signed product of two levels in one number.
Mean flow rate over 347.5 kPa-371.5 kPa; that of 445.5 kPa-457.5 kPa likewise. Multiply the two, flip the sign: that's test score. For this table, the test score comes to -3.4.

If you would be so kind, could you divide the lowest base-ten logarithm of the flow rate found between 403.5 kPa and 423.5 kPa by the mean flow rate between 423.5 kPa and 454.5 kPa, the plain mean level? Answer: 0.23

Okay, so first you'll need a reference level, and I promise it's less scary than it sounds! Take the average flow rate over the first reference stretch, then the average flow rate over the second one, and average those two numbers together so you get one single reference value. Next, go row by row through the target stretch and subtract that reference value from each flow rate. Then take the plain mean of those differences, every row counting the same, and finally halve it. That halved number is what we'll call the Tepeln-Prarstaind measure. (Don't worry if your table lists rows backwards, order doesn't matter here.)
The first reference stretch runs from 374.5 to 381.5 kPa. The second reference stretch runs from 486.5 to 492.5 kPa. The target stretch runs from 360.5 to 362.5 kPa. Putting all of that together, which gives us 0.3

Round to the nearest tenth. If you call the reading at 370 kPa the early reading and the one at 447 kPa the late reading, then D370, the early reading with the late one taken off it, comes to 1.2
